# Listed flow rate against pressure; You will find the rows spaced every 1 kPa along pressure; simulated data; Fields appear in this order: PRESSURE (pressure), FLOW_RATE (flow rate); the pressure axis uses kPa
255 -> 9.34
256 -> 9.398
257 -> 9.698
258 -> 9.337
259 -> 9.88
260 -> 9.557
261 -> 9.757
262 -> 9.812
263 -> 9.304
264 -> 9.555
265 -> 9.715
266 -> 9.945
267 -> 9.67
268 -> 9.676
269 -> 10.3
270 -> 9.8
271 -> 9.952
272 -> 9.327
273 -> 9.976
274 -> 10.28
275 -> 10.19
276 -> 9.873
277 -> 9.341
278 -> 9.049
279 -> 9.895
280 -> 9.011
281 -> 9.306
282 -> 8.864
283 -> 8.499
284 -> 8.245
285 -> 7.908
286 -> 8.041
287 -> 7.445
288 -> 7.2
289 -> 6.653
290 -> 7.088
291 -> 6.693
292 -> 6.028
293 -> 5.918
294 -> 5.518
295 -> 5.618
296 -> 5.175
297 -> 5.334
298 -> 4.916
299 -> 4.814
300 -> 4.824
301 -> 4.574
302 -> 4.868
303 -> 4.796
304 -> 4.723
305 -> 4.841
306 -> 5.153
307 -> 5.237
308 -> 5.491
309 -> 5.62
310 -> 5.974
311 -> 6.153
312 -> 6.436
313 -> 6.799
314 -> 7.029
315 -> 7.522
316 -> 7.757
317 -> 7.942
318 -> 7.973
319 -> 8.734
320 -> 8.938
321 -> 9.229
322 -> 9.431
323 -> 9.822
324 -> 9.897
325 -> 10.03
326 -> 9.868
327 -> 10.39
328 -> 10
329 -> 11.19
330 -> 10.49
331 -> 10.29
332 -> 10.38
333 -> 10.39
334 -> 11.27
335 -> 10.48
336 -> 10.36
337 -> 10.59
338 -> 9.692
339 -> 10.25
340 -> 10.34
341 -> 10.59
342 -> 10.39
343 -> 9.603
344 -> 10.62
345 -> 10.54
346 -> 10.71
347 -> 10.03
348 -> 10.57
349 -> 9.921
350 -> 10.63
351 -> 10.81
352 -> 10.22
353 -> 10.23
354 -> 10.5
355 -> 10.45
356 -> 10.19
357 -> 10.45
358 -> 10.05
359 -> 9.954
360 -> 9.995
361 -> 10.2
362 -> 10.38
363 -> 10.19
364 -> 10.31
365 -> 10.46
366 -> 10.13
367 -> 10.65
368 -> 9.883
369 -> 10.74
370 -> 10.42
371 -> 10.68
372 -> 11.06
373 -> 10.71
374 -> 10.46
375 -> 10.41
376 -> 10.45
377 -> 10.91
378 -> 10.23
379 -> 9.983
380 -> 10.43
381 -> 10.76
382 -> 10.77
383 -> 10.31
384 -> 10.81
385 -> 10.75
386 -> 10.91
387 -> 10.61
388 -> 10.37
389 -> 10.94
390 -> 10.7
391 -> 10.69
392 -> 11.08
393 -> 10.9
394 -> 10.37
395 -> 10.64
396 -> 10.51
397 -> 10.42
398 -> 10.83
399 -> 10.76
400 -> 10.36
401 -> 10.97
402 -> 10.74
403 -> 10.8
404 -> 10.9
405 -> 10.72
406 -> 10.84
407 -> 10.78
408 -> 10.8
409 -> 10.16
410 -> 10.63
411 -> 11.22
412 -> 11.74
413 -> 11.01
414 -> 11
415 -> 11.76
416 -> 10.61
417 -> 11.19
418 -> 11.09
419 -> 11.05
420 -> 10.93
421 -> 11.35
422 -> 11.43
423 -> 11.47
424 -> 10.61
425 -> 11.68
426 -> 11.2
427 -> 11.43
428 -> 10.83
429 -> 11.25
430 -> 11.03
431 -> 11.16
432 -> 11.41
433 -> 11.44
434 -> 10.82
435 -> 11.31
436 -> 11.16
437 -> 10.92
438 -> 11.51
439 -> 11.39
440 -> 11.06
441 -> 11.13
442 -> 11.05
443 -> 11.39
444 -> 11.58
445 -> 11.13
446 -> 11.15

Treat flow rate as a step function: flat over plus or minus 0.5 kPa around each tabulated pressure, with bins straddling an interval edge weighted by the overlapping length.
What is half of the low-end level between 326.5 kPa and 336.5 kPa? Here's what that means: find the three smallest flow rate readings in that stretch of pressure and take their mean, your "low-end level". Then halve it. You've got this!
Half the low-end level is 5.1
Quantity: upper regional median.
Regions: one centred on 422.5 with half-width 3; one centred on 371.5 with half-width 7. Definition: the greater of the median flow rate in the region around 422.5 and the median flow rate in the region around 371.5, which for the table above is 11.4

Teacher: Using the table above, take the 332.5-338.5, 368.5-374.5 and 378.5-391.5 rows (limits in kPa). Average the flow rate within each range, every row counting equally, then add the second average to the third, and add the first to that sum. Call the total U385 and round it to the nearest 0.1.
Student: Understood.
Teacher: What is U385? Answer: 31.8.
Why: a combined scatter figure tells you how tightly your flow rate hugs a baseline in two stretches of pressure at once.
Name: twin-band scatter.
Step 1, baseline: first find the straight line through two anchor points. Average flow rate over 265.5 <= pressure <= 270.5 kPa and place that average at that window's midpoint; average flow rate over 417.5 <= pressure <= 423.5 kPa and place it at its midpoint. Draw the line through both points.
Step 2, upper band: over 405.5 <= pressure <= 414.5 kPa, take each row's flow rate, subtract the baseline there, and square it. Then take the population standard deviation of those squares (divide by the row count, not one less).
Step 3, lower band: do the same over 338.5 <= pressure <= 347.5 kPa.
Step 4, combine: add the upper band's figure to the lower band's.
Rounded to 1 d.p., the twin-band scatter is 0.5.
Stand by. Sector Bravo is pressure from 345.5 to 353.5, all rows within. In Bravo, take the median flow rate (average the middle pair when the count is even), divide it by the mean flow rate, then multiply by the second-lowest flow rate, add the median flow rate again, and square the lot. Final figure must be 418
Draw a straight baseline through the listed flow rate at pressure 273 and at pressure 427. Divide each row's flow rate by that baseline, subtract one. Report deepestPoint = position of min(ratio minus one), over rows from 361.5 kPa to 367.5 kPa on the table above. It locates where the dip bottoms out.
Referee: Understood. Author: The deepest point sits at 366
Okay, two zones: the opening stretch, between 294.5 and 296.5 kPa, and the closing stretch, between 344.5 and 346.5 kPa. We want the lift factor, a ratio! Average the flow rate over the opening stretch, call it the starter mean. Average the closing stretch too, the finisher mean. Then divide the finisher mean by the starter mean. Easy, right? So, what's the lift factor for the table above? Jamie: 1.97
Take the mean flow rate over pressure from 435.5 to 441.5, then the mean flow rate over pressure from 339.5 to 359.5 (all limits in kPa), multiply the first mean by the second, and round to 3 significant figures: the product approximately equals 116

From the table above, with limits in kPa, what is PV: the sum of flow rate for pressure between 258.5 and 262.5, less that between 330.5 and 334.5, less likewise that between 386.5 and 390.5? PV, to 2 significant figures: -46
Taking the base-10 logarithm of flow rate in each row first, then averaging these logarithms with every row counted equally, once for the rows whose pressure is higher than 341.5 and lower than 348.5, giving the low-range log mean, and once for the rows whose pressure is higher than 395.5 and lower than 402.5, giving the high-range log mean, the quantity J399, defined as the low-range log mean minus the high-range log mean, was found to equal 0.0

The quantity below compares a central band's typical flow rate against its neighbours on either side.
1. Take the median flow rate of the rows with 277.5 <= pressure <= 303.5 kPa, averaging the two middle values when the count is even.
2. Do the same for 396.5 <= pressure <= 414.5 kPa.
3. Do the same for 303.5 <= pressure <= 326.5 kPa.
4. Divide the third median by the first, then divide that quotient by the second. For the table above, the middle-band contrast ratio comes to 0.104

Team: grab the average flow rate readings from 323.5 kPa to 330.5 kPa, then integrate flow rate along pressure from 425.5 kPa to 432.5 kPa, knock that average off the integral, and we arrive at 68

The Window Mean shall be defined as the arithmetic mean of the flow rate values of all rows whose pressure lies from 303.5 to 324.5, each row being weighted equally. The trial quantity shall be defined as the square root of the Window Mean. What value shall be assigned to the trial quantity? 2.68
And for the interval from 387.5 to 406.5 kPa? 3.27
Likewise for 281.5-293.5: 2.72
